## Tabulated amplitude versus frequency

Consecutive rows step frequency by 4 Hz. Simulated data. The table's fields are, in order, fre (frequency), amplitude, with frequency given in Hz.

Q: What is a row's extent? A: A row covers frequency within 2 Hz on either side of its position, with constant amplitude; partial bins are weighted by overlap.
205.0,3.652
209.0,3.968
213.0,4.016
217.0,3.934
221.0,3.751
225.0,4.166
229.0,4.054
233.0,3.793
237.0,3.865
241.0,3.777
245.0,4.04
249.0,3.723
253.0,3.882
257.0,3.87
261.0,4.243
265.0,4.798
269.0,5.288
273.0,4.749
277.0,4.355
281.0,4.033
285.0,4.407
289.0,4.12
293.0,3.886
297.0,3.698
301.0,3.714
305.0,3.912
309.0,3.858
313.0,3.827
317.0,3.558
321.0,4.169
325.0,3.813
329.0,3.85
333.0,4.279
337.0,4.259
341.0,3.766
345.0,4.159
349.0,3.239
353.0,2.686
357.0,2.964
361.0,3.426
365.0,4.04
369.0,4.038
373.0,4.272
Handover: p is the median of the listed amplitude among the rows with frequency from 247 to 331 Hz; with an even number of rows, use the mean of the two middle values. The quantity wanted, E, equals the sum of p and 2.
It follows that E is 5.89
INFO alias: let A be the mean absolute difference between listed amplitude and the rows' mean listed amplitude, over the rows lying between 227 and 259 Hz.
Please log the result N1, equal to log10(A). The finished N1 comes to -1.1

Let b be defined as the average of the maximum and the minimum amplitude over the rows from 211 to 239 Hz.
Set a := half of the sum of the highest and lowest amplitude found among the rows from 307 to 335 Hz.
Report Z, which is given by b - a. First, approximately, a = 3.92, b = 4.0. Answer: 0.04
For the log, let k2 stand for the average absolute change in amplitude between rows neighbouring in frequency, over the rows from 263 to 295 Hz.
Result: 0.38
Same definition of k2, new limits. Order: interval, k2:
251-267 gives 0.31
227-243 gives 0.14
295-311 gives 0.09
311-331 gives 0.32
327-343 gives 0.31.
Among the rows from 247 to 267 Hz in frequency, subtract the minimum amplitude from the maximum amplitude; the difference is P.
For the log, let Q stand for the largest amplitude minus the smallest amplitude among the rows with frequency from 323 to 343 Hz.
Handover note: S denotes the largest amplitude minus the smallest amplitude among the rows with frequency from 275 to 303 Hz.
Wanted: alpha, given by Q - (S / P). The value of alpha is -0.15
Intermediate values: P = 1.1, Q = 0.5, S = 0.7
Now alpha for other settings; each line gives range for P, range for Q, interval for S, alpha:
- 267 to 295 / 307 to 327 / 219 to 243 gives 0.31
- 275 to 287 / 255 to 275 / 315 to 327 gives -0.22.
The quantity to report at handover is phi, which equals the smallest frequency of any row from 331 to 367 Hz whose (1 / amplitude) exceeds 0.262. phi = 341.0 Hz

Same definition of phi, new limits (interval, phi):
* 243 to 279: 249.0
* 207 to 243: 221.0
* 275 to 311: 297.0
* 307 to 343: 317.0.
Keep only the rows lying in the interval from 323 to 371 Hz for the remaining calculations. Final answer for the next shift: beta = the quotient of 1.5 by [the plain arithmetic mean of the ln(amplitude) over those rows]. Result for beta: 1.15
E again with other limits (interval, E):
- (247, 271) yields 6.06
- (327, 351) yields 6.00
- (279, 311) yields 5.90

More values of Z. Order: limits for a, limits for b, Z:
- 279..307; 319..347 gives -0.03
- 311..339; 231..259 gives -0.04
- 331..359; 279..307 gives 0.57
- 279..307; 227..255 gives -0.16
